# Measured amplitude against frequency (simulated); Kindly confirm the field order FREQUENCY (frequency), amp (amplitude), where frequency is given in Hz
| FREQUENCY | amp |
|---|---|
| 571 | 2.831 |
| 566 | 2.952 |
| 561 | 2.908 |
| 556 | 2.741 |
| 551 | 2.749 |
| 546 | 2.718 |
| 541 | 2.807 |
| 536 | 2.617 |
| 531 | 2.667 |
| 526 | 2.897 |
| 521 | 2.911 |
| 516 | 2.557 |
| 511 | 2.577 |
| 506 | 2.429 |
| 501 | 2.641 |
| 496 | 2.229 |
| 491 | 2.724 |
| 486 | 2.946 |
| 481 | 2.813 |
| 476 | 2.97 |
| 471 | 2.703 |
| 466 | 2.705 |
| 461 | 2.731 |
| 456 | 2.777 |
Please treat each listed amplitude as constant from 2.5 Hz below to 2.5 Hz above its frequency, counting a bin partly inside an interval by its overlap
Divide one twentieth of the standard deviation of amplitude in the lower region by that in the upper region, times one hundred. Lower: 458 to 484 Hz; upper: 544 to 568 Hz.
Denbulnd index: 5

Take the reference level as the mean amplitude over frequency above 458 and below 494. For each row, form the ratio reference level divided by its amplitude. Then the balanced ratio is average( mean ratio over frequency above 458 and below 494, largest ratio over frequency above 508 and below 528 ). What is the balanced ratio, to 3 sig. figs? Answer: 1.05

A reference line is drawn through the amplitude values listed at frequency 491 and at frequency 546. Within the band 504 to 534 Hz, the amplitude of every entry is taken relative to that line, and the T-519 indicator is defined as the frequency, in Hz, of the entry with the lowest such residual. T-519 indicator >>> 506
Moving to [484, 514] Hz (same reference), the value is 496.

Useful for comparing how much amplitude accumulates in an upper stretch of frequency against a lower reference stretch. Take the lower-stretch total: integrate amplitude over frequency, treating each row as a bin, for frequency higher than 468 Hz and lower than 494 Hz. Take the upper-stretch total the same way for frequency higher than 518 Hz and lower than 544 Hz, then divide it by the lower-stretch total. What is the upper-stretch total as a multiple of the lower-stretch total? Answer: 0.98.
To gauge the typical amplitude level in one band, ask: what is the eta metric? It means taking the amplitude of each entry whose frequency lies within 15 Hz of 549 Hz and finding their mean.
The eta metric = 2.76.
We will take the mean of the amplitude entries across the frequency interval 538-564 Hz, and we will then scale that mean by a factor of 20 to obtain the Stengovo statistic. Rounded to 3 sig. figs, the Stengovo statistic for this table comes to 55.7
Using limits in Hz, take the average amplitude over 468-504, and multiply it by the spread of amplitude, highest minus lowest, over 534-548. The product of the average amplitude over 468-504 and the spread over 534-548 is 0.52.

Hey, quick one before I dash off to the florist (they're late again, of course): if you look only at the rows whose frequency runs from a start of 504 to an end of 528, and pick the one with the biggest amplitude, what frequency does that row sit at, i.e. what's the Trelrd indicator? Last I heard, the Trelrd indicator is 521 Hz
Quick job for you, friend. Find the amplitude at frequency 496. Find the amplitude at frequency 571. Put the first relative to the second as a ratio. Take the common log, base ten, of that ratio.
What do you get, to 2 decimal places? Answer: -0.10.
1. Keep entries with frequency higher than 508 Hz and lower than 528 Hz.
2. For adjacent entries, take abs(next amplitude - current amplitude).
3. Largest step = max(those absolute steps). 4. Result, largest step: 0.35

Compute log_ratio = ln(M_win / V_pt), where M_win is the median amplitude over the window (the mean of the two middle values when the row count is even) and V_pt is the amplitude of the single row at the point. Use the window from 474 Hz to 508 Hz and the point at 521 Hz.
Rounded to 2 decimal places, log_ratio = -0.07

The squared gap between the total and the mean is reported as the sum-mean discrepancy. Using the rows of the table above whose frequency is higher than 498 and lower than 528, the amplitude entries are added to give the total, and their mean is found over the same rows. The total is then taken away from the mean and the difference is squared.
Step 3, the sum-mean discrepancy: 178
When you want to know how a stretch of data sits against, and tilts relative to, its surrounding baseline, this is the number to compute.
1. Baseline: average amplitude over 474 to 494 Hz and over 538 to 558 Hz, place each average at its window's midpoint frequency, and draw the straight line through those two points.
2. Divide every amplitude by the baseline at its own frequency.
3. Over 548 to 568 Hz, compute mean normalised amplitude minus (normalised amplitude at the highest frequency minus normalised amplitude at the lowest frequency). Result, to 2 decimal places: 0.95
